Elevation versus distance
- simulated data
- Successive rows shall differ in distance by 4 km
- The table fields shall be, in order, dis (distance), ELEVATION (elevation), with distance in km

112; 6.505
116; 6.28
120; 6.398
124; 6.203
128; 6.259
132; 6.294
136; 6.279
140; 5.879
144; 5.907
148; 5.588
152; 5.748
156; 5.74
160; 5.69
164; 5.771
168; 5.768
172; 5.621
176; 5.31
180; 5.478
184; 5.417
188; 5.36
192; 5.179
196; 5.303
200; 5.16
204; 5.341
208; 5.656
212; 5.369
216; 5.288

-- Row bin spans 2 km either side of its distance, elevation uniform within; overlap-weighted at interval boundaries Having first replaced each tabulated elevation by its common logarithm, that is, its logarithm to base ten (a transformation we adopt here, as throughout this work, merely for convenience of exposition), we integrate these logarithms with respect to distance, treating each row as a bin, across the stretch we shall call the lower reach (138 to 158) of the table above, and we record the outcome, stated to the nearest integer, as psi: 15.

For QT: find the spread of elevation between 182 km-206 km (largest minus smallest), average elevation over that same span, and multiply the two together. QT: 1.4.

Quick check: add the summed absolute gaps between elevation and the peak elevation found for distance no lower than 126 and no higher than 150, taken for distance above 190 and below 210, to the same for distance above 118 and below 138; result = 5.1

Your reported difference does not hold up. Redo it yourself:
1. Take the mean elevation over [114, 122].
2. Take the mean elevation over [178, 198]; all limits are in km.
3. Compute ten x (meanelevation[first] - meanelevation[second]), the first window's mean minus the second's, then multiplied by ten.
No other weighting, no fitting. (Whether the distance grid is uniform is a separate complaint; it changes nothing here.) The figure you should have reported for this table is 10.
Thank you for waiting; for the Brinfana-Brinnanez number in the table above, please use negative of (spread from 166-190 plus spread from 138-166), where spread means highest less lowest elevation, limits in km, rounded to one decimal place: -0.8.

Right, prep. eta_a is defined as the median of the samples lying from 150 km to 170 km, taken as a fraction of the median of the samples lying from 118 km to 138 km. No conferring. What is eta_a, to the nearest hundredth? 0.92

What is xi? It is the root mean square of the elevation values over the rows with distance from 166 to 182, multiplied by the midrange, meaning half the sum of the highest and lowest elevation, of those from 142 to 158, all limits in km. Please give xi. 31.9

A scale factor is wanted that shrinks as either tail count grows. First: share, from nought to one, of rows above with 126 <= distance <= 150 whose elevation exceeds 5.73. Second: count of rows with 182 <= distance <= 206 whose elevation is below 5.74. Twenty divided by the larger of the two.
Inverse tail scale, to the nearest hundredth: 3.33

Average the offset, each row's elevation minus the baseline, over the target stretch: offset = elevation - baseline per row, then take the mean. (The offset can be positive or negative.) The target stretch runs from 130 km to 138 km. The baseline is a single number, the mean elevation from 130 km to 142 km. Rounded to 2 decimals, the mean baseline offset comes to 0.14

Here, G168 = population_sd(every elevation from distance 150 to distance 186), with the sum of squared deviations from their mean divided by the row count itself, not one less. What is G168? 0.16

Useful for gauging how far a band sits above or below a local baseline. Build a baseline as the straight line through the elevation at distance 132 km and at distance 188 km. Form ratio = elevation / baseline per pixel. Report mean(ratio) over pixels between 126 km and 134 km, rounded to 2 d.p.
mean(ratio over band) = 0.99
